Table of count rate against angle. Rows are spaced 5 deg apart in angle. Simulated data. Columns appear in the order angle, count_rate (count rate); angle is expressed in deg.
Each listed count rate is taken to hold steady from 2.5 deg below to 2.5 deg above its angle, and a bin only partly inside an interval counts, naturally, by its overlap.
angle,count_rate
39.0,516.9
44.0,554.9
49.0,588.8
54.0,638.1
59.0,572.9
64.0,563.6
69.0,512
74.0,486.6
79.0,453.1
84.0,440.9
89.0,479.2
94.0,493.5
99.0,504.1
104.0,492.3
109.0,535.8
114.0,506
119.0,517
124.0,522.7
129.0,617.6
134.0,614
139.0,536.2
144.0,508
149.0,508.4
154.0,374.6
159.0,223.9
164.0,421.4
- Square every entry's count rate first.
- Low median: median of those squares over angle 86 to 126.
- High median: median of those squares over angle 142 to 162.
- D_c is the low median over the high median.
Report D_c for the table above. 1.3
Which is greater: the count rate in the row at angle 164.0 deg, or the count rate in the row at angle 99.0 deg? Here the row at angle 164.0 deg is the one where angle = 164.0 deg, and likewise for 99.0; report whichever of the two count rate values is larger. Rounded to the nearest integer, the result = 504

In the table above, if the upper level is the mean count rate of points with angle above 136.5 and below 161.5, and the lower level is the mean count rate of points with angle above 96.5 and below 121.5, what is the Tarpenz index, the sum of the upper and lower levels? 941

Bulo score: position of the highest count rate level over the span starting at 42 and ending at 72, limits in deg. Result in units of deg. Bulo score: 54.0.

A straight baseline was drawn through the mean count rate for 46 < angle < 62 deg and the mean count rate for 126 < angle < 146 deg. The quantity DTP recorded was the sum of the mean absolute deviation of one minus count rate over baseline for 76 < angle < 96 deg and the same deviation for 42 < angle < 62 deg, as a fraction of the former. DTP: 2.2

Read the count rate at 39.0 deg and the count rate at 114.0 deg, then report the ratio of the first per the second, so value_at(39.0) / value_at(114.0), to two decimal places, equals 1.02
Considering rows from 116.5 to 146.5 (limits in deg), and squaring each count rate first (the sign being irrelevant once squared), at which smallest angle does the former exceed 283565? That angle 129.0 deg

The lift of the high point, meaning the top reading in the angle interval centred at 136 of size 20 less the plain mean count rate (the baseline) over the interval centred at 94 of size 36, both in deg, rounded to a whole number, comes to 132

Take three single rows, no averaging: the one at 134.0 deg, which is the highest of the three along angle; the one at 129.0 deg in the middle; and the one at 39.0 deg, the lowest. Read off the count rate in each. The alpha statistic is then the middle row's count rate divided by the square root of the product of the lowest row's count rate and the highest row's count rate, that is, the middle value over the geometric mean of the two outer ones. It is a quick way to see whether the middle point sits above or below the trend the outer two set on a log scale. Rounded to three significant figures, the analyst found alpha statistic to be 1.10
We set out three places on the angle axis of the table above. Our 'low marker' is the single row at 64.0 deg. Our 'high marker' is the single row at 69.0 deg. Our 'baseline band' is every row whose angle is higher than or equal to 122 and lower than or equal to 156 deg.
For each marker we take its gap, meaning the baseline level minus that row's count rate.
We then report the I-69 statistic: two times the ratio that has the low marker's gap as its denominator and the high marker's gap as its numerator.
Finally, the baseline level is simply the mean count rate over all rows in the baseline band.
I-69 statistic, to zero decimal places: -1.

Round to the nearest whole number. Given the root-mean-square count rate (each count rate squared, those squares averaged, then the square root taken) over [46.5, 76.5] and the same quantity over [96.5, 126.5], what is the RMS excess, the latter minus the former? -49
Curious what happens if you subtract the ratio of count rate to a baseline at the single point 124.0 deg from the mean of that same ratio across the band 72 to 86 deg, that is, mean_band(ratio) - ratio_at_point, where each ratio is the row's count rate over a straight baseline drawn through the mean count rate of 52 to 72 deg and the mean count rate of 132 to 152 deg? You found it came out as -0.14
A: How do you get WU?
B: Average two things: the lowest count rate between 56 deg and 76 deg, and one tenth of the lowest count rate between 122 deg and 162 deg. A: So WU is 254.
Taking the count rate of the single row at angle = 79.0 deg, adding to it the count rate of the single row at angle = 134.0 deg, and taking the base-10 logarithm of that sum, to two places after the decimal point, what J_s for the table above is 3.03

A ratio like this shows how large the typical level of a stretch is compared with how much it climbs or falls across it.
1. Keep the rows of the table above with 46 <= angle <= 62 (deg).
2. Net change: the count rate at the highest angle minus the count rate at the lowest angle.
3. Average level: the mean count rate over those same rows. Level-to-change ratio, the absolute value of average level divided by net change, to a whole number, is 38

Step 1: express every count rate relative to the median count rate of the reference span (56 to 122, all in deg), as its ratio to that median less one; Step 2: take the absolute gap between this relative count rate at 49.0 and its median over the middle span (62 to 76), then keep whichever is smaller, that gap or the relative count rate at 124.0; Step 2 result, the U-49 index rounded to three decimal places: 0.037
